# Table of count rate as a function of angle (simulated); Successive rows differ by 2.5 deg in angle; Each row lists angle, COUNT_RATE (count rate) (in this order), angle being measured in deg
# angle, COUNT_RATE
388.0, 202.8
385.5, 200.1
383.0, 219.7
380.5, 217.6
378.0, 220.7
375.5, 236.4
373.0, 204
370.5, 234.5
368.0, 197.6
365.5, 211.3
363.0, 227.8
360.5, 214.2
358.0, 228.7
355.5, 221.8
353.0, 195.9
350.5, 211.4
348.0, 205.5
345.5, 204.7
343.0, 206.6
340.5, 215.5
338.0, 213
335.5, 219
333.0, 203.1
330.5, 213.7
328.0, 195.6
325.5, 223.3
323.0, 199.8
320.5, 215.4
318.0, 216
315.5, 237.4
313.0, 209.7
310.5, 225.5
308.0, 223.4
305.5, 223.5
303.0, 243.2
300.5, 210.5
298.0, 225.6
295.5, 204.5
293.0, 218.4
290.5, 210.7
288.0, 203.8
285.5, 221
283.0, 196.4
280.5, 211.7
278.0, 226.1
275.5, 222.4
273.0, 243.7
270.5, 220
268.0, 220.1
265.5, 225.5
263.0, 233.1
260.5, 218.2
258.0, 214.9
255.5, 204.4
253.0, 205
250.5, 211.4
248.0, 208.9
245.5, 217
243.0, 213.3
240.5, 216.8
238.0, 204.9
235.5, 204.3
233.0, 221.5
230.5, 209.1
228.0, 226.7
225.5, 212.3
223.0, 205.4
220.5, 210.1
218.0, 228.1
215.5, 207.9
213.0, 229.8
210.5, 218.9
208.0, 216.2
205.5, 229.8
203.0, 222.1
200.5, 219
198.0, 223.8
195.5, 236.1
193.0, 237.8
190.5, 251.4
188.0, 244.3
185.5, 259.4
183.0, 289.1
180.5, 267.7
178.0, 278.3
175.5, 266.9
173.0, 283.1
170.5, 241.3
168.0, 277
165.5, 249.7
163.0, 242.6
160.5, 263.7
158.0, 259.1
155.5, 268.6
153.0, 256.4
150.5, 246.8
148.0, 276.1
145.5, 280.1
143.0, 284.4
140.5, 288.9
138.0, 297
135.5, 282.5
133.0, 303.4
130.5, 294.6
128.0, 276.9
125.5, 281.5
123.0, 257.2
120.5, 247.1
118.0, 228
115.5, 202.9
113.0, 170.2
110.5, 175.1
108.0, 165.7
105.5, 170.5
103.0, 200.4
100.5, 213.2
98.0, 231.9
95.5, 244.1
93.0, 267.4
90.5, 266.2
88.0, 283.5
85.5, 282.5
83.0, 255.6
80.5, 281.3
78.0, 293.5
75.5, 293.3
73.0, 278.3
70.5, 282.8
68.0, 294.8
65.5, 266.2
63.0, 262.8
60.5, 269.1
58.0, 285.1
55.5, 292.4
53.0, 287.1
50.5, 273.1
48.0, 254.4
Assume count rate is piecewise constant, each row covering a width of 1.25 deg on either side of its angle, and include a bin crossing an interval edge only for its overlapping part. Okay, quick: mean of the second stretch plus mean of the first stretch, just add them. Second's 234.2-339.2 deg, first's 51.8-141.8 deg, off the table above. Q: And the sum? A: 474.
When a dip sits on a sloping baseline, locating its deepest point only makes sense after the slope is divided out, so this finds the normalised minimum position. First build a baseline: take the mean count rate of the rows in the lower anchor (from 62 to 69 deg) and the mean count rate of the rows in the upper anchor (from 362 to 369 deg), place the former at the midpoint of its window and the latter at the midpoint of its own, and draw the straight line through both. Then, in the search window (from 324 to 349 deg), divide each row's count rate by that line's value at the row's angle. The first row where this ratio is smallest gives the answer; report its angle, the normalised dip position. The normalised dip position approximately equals 328.0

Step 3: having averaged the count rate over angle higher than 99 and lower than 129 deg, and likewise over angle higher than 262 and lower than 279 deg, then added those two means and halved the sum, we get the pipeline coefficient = 221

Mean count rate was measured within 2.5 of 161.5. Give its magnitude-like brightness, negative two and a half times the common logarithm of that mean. -6.01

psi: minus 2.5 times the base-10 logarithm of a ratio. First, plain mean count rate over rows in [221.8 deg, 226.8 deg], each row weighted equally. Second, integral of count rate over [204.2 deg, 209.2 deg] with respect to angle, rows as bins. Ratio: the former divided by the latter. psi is 1.82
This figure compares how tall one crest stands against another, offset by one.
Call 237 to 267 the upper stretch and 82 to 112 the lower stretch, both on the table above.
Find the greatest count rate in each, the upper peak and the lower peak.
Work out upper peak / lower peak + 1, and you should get 1.82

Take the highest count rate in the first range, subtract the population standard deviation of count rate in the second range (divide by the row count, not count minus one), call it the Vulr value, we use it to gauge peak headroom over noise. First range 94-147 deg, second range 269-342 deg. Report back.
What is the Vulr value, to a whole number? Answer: 291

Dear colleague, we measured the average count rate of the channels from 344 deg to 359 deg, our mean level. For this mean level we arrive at 211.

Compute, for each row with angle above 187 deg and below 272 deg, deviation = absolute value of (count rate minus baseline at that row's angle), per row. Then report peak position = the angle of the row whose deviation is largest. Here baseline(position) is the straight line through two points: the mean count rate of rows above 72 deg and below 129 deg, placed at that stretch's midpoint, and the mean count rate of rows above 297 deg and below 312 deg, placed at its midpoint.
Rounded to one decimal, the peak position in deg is 235.5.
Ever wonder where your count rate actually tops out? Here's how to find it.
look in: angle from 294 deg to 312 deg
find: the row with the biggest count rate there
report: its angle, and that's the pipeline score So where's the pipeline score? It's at 303.0 deg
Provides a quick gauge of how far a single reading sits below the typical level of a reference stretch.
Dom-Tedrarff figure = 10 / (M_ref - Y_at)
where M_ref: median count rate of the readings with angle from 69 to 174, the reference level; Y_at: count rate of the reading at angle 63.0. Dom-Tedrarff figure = 2.5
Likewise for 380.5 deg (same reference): 0.2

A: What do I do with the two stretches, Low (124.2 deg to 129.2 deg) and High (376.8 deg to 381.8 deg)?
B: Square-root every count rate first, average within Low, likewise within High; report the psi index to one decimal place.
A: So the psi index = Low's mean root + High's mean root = 31.5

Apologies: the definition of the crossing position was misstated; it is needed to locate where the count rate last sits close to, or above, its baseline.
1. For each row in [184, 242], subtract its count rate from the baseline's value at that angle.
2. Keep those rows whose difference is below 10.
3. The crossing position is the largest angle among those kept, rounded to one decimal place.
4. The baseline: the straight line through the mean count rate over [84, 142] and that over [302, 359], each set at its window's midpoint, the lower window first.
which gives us 233.0 deg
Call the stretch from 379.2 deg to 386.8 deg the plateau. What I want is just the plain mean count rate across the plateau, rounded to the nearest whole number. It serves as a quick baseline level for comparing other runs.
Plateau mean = 212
